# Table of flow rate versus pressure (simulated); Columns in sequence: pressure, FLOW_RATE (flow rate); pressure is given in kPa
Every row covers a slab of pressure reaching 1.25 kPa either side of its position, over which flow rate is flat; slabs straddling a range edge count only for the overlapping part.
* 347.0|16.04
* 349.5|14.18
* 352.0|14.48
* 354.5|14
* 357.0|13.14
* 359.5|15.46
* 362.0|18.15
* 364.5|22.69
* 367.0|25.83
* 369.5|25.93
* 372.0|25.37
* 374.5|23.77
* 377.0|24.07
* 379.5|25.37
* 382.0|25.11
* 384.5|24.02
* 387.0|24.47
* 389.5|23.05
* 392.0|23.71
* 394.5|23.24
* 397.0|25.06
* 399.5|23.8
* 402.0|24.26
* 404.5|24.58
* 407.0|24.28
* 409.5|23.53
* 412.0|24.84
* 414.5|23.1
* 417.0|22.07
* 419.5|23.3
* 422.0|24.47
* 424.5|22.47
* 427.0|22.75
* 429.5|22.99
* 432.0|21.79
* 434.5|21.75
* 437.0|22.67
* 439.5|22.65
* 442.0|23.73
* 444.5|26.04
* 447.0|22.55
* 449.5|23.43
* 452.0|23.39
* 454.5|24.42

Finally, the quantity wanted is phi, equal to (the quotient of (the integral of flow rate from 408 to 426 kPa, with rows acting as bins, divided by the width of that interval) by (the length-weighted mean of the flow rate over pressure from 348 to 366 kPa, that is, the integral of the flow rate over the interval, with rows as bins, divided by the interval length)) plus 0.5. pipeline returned 1.95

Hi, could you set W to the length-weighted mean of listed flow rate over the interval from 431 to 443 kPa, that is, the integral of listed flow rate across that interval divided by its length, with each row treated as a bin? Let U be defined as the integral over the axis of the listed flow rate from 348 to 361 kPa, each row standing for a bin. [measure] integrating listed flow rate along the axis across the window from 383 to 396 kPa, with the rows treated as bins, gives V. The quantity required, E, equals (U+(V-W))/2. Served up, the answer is 236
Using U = 187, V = 309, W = 23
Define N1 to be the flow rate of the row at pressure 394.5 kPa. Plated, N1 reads 23.24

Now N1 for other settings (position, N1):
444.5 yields 26.04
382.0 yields 25.11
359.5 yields 15.46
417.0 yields 22.07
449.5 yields 23.43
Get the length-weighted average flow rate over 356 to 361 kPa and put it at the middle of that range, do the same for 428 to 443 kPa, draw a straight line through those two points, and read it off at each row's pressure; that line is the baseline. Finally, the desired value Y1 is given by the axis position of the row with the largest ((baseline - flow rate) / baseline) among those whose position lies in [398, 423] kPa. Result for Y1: 417.0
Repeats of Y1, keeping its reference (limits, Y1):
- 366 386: 384.5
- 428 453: 447.0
